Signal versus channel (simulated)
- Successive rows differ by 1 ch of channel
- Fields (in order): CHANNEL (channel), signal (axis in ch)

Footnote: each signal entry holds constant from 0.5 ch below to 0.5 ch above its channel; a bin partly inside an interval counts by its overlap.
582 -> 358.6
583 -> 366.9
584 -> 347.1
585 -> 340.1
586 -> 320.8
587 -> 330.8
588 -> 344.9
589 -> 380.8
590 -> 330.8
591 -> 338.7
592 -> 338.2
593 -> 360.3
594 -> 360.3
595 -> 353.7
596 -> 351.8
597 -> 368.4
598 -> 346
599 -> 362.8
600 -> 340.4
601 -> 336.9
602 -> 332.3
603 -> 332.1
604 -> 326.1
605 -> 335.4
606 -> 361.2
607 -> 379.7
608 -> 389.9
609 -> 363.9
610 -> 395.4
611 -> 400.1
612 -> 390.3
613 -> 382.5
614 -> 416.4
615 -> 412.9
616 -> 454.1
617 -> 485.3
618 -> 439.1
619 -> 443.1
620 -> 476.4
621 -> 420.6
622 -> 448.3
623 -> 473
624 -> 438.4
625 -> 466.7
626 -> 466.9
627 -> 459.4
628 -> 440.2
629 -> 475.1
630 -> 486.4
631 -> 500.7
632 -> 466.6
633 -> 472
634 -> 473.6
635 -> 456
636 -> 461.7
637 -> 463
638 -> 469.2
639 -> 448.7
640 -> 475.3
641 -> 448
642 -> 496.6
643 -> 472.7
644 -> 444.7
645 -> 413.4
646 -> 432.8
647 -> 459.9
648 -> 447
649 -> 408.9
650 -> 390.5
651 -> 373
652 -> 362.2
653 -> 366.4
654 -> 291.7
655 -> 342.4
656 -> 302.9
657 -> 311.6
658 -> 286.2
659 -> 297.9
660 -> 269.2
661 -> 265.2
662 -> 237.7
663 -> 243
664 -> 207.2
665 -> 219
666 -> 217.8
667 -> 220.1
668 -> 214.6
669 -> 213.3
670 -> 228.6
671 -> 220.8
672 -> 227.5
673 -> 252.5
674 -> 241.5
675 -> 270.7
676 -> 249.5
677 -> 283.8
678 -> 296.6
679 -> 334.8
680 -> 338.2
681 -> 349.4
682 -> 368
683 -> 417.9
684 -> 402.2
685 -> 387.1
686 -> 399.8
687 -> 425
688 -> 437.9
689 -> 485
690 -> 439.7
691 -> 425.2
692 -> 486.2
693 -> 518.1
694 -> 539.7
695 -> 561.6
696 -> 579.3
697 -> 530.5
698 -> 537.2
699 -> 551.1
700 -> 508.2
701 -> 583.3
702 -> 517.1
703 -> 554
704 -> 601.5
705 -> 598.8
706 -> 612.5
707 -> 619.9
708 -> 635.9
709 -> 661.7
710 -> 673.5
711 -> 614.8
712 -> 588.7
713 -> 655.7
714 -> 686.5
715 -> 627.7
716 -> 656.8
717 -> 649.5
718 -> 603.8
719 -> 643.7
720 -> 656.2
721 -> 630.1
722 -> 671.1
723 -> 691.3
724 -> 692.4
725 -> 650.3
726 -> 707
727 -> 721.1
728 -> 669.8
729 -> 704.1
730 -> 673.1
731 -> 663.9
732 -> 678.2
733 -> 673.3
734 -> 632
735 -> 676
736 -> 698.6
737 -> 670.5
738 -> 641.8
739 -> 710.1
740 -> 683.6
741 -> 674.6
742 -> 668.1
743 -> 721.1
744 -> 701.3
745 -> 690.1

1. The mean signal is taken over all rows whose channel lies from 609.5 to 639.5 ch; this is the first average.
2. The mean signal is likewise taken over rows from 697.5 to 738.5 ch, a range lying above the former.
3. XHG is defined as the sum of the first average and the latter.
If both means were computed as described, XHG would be 1088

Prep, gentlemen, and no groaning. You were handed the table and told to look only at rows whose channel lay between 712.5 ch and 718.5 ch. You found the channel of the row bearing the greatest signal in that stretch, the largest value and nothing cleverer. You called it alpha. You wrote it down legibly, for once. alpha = 714 ch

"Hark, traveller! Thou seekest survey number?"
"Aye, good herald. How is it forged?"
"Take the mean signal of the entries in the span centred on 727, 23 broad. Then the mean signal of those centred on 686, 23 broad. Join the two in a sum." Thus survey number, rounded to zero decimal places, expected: 1082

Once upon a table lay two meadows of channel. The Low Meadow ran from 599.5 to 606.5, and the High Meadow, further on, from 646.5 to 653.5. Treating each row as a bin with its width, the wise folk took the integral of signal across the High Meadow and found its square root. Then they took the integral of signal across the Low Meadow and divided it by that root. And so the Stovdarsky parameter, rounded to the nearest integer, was 45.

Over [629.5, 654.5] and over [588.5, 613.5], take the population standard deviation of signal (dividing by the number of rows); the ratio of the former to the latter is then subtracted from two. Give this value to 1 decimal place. -0.2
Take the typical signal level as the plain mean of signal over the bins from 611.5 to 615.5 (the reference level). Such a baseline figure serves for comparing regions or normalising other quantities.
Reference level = 401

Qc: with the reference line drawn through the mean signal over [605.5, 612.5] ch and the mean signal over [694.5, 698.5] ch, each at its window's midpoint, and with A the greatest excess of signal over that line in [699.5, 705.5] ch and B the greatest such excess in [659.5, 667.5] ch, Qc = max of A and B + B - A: -212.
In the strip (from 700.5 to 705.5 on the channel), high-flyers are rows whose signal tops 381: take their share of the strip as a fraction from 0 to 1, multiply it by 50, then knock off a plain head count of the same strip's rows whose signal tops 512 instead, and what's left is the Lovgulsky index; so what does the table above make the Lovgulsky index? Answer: 45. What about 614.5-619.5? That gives 50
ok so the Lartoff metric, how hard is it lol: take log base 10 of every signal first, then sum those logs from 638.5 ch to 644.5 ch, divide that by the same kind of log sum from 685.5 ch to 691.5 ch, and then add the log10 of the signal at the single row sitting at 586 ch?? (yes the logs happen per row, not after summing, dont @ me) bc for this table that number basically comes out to 3.52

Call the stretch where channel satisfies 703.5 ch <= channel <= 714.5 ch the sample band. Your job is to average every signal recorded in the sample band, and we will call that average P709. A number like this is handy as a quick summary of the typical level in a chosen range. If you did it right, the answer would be 632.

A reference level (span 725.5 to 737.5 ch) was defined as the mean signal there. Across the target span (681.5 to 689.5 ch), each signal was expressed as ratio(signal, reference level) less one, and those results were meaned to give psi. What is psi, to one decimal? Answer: -0.4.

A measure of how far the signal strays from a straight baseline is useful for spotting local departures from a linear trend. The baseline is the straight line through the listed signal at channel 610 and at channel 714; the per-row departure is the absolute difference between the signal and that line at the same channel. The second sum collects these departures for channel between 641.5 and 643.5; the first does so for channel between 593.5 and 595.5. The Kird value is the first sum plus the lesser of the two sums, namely 20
